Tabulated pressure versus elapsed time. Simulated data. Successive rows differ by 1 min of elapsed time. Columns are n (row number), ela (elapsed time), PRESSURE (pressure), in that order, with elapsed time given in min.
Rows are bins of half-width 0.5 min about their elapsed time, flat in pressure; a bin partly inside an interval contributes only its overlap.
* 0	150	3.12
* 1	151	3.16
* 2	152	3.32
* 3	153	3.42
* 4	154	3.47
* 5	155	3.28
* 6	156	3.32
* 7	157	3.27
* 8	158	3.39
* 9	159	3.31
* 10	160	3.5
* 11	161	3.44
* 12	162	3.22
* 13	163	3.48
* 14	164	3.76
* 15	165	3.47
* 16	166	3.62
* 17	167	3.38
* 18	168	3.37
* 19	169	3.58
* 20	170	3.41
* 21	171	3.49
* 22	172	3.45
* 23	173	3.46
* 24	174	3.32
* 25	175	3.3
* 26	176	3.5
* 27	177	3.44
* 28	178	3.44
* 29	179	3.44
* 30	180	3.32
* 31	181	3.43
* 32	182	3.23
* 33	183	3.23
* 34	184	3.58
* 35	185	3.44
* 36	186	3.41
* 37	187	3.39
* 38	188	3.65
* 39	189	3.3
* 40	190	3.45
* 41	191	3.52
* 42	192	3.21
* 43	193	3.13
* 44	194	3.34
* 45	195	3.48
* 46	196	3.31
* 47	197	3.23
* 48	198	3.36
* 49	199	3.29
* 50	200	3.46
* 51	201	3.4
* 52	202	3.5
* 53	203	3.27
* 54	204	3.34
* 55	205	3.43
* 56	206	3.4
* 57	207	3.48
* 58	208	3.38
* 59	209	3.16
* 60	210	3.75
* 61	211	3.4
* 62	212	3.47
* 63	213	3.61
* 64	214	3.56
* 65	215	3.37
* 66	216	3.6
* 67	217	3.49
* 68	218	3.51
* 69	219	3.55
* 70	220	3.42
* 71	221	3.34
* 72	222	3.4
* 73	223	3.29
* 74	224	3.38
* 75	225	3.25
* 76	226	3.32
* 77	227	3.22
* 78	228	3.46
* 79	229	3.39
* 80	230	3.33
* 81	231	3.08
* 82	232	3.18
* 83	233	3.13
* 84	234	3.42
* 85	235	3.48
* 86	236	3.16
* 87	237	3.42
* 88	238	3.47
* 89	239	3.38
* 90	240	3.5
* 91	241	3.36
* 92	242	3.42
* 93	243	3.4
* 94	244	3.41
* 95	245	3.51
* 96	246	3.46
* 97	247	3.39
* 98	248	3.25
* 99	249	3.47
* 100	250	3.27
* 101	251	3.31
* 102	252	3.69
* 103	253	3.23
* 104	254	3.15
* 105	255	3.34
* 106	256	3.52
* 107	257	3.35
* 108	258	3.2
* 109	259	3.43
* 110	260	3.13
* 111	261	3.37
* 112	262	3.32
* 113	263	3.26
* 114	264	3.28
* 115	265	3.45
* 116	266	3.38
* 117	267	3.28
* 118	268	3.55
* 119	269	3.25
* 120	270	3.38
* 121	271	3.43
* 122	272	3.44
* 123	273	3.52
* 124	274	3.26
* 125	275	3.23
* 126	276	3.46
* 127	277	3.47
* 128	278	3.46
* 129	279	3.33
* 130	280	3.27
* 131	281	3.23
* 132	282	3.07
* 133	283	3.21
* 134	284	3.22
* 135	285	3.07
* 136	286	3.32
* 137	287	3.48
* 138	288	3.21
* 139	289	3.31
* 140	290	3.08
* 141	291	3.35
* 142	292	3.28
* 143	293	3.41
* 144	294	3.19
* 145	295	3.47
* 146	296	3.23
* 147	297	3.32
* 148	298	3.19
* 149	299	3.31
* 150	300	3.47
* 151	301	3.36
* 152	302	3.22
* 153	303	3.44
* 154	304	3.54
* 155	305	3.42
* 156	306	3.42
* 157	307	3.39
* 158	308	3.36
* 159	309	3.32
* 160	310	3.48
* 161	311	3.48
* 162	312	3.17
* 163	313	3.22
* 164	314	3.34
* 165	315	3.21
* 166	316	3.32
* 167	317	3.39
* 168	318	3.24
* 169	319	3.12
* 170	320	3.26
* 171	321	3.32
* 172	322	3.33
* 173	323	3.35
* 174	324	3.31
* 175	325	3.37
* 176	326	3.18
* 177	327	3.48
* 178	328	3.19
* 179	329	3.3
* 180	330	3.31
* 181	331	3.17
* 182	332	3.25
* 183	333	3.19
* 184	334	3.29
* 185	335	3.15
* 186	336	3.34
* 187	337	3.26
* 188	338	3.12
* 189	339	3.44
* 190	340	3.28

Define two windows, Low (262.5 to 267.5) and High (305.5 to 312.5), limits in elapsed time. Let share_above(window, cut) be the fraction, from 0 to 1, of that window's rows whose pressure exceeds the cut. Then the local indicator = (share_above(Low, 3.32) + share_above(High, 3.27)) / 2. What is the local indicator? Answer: 0.63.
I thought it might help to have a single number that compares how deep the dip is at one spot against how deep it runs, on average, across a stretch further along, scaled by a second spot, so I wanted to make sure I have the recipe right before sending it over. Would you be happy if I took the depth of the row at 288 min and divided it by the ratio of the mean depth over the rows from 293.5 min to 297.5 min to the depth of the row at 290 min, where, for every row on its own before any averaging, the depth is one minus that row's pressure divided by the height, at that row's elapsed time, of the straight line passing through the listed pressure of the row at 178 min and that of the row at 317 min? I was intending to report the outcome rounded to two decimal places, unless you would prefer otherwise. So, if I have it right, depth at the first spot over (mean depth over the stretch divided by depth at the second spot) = 0.19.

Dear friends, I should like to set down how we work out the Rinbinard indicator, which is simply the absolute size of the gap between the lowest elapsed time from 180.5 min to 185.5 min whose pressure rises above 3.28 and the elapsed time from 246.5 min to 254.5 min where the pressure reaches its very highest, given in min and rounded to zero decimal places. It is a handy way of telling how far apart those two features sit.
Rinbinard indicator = 71 min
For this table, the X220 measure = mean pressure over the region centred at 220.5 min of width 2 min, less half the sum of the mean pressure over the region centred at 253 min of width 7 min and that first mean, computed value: 0.011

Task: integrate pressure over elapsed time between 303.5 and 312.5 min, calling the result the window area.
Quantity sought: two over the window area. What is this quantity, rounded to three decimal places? 0.065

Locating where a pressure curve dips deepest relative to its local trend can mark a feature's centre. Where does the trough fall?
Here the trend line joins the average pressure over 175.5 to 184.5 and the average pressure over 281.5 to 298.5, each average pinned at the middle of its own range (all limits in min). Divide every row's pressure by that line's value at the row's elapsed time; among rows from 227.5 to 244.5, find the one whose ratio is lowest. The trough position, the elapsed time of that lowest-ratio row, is 231 min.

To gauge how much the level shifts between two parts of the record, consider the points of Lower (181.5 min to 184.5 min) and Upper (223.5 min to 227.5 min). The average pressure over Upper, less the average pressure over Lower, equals -0.05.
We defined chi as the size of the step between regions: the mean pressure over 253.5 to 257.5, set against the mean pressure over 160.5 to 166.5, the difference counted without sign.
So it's 0.16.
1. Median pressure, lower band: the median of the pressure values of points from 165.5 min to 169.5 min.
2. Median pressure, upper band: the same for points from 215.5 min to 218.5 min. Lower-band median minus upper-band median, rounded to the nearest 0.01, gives -0.03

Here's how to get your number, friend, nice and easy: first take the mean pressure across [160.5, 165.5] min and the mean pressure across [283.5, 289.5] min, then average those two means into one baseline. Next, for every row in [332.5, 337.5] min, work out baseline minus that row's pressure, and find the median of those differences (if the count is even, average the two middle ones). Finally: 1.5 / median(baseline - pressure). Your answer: 13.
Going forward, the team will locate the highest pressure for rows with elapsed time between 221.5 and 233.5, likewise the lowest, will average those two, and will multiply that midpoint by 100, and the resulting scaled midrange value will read 327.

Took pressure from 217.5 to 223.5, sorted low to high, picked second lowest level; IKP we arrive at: 3.34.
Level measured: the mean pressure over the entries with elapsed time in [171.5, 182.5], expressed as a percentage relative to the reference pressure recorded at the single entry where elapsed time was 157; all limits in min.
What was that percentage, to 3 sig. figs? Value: 104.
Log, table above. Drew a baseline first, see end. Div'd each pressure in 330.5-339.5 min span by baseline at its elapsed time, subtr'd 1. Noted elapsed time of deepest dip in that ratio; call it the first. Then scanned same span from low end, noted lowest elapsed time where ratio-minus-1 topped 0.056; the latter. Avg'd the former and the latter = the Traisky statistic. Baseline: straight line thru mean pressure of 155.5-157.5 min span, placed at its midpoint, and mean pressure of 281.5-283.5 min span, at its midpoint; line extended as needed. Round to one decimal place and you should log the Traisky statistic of 336.0 min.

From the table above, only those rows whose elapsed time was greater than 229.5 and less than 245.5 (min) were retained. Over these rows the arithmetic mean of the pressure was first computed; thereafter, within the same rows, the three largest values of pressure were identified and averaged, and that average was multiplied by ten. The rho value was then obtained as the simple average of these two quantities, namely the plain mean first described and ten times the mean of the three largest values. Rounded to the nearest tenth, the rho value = 19.2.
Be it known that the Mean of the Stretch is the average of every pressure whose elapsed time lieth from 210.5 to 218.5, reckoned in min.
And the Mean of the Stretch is 3.50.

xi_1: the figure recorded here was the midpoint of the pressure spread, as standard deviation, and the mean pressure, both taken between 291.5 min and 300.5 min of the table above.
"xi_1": 1.71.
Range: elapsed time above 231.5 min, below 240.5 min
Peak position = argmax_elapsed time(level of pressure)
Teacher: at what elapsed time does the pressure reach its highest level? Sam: 240 min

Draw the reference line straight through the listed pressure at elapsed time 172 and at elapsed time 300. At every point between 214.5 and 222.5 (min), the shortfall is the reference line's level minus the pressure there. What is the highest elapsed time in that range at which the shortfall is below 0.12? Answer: 222 min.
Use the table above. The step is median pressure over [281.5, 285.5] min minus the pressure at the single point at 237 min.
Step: -0.28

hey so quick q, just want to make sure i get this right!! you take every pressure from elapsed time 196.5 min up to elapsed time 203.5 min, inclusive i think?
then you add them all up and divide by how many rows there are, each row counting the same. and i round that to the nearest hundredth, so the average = 3.36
